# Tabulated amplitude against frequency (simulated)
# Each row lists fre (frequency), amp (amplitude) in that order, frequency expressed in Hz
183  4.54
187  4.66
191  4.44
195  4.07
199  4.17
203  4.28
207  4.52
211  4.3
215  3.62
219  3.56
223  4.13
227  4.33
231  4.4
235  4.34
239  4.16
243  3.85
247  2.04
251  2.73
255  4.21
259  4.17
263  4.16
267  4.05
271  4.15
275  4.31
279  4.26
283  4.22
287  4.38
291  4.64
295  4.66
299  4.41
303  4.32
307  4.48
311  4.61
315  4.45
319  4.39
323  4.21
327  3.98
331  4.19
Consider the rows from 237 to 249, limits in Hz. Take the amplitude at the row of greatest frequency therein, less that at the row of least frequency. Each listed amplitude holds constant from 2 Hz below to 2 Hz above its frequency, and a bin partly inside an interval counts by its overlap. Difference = -2.1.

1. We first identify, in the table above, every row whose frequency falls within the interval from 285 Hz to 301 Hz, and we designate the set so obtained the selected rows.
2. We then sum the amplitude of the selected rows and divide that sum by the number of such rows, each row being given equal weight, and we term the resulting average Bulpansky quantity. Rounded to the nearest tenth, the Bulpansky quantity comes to 4.5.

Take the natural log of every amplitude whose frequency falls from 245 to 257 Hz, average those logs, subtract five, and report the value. -3.95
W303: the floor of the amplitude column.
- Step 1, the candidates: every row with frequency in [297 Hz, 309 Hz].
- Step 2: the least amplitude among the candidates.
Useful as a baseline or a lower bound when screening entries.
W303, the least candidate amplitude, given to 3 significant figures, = 4.32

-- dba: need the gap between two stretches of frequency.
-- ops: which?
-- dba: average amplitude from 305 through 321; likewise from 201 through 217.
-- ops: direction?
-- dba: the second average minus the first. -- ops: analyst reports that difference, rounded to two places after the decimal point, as -0.30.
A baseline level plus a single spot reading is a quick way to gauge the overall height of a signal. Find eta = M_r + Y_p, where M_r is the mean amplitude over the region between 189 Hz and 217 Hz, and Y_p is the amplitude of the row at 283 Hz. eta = 8.42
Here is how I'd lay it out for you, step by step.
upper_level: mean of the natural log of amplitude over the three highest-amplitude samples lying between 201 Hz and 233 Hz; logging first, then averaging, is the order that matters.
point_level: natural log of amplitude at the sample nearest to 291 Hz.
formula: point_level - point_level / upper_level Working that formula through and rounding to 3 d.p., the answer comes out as 0.501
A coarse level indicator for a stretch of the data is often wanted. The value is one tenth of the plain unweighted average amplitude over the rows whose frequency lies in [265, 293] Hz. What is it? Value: 0.43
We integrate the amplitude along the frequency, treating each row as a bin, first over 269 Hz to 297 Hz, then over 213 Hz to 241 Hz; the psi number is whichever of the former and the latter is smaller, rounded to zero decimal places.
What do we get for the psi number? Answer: 114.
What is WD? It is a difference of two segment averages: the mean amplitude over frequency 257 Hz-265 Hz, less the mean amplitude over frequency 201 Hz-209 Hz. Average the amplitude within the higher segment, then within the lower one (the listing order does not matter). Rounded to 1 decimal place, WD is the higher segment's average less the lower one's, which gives -0.2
